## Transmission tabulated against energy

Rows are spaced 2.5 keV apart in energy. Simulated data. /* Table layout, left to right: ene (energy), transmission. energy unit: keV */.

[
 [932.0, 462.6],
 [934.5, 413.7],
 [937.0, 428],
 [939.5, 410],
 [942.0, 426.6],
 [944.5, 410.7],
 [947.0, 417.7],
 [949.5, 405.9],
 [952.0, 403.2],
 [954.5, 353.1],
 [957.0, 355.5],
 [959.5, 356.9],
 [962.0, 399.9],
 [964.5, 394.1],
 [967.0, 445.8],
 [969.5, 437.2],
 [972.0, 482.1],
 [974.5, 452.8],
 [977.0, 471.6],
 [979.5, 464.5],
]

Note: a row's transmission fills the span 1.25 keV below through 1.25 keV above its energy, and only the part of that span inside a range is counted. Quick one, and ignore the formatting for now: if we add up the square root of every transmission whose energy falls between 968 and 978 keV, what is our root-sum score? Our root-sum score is 86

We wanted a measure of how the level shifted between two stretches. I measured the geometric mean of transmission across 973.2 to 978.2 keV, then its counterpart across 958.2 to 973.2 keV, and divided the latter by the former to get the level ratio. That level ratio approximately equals 0.90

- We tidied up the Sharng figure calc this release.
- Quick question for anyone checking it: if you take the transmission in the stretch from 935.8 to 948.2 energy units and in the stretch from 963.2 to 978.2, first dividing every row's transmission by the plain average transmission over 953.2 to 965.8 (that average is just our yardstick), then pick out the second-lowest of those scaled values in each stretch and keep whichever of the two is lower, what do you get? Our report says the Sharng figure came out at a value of 1.10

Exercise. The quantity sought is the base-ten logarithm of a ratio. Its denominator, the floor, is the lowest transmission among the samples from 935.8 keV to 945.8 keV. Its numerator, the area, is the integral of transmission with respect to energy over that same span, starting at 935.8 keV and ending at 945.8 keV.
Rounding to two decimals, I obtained 1.01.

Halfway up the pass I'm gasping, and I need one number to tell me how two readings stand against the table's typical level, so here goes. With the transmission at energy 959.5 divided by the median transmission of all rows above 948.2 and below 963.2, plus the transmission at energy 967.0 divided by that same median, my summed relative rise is 2.12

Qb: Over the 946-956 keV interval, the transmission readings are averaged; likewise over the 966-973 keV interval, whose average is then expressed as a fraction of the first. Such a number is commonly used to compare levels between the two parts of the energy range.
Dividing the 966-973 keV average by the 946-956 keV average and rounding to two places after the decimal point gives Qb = 1.15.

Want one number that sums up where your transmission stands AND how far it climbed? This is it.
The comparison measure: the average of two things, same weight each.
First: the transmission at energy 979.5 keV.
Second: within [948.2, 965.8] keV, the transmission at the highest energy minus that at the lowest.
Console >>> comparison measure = 226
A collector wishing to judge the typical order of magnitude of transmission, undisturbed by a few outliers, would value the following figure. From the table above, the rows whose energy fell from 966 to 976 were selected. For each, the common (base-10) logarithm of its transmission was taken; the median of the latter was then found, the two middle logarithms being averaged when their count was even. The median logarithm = 2.65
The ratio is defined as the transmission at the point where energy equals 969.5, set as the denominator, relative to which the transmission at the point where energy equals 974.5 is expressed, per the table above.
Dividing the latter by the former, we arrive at 1.04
